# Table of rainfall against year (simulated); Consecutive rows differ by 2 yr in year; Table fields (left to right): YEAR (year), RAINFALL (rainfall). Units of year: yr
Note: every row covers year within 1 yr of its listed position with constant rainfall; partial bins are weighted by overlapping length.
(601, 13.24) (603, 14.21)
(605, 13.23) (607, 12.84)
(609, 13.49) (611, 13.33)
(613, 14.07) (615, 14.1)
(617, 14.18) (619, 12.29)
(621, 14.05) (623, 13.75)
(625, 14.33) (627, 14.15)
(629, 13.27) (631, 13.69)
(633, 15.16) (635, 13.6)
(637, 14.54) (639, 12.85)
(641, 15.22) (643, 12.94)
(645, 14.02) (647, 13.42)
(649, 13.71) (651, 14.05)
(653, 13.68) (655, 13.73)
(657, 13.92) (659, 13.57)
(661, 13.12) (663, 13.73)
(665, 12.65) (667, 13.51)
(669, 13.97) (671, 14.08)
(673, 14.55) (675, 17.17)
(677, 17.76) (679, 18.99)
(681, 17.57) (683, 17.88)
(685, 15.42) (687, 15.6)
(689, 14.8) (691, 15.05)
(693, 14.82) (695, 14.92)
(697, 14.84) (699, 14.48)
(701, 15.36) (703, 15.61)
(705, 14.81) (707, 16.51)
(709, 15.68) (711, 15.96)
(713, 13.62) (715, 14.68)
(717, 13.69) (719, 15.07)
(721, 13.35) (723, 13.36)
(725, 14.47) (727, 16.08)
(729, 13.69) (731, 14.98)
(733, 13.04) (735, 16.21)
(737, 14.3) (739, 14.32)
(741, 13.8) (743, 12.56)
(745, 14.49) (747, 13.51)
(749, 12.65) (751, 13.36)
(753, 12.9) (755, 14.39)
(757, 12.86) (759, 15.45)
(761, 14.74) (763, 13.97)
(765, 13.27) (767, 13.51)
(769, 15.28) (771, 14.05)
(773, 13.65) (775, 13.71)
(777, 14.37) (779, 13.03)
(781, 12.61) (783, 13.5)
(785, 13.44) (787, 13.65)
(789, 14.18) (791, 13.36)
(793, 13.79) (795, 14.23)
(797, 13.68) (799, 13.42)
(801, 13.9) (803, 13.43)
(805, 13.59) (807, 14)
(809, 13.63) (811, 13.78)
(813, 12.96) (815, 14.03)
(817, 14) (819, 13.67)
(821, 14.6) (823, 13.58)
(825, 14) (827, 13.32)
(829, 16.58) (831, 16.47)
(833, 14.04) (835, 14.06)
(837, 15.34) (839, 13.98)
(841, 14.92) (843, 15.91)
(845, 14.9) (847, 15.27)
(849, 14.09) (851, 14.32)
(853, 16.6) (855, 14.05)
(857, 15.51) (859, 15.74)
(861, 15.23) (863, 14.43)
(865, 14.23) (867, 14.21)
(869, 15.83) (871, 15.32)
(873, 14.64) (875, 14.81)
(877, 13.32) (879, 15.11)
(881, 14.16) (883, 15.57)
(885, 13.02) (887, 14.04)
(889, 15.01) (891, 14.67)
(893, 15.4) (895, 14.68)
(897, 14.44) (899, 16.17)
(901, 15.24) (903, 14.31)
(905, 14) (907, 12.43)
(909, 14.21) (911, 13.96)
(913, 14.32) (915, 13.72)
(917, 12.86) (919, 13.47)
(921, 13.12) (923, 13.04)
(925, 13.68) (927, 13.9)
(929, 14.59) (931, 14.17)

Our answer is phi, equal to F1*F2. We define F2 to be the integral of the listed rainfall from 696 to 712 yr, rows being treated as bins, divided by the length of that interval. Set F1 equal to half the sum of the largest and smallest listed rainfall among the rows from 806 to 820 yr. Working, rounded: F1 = 13.5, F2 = 15.4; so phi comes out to 208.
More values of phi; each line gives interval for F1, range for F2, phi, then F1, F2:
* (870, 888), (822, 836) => 208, 14.3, 14.6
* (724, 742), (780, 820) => 200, 14.6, 13.6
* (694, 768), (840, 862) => 220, 14.5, 15.1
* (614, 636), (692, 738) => 203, 13.7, 14.8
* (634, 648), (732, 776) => 195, 14.0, 13.9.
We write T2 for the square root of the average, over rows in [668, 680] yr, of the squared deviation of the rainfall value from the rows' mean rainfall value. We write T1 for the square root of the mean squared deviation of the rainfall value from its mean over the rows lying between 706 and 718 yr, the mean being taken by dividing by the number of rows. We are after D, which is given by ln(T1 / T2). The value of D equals -0.57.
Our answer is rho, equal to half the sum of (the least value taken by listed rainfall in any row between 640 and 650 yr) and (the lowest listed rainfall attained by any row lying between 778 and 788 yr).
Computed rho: 12.8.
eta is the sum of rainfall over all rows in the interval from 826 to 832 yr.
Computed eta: 46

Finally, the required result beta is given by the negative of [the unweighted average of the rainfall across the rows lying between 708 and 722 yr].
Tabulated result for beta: -14.6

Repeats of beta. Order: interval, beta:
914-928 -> -13.4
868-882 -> -14.7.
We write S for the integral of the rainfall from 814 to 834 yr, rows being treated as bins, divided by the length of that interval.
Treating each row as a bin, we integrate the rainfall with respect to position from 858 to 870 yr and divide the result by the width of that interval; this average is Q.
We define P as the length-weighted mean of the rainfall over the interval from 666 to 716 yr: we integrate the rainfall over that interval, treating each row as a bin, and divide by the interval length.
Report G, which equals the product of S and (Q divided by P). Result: 13.9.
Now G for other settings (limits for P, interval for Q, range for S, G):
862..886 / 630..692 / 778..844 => 14.1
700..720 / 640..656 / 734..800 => 12.7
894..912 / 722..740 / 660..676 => 14.2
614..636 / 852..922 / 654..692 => 15.8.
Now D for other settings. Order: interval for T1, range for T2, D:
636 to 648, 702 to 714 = -0.08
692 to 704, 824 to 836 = -1.24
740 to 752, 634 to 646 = -0.24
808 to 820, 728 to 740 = -1.03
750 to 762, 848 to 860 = 0.01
